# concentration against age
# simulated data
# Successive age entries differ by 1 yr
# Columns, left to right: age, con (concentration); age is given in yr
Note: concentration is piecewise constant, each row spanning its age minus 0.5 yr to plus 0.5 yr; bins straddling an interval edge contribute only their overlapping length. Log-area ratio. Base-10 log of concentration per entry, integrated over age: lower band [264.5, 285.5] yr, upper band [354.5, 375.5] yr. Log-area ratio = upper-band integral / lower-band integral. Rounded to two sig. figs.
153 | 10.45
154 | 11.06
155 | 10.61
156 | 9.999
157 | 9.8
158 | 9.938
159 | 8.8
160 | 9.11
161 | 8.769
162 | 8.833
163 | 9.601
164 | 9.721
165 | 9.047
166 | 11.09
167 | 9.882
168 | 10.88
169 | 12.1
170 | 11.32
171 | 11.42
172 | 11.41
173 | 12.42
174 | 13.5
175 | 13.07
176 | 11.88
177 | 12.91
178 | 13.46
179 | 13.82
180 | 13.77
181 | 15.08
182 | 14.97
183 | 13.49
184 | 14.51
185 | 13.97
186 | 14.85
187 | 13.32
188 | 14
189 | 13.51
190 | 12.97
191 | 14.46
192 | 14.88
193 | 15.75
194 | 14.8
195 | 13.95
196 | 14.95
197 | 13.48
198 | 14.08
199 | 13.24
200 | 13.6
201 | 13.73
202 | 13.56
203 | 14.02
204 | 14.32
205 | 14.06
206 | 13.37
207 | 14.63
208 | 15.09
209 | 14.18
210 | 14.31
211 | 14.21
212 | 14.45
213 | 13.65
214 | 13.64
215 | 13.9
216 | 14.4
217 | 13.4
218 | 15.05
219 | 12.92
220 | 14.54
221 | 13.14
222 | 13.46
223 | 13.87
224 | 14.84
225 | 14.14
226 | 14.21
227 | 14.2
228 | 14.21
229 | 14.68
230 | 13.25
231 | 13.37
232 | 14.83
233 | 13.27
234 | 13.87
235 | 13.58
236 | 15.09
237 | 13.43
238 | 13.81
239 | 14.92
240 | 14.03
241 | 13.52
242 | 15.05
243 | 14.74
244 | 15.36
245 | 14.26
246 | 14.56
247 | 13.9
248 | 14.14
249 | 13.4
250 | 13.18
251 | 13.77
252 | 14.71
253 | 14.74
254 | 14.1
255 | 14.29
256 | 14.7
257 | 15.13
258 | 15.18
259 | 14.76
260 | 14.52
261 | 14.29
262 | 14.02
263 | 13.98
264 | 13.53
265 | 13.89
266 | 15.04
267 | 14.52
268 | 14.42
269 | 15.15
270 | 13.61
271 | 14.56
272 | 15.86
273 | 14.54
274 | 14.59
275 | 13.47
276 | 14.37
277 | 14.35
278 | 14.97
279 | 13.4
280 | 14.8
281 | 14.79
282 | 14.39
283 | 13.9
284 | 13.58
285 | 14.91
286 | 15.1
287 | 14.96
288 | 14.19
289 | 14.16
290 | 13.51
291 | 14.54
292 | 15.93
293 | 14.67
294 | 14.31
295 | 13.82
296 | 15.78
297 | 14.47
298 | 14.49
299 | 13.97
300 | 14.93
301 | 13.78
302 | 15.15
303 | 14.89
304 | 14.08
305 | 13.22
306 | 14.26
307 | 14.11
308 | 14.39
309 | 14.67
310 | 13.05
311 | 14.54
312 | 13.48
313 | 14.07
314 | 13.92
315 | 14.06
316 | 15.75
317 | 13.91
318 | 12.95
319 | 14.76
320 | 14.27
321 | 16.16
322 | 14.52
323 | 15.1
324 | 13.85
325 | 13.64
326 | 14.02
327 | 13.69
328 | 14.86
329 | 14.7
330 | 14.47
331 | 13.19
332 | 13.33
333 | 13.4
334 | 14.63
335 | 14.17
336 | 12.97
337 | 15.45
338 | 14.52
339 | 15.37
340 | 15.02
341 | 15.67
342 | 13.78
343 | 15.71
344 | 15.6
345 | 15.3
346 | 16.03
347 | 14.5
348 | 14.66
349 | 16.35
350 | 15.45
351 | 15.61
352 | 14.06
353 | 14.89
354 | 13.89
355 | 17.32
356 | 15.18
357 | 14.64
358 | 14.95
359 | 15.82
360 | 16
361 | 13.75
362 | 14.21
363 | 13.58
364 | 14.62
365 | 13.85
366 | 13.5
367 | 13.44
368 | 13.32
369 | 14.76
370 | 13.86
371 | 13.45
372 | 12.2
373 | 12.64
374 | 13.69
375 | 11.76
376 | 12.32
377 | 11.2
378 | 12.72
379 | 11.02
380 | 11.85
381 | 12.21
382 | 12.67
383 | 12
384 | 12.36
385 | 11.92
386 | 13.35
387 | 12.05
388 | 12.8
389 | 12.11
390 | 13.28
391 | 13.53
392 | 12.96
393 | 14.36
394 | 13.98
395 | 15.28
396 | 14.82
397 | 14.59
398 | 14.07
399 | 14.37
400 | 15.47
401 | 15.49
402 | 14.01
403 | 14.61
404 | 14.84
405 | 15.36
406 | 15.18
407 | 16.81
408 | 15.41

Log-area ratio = 0.99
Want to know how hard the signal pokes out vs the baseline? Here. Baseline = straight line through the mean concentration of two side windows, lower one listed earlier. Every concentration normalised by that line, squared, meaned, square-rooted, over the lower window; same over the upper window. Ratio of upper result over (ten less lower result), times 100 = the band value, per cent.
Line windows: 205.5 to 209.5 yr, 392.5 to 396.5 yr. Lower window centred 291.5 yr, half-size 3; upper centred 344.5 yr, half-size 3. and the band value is 11.6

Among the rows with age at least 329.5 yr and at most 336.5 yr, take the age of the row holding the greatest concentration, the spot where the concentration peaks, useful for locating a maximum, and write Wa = 334 yr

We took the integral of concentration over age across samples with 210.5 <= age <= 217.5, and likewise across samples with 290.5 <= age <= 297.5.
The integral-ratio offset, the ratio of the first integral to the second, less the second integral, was -103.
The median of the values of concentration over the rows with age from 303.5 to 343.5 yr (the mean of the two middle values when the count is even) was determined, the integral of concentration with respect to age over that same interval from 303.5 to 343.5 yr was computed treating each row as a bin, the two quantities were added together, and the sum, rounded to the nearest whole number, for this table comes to 586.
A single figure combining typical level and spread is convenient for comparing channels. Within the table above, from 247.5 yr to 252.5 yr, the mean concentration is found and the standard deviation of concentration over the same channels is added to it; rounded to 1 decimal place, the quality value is 14.4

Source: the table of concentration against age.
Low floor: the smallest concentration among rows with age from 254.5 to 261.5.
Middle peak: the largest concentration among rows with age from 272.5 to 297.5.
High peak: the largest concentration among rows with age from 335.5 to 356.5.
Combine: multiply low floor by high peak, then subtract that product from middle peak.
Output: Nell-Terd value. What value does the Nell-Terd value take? -232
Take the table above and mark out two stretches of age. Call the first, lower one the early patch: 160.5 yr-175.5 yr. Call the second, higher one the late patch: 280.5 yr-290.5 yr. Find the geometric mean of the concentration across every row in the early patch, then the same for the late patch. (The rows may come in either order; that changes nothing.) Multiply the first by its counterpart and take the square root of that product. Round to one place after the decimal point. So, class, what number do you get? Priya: 12.4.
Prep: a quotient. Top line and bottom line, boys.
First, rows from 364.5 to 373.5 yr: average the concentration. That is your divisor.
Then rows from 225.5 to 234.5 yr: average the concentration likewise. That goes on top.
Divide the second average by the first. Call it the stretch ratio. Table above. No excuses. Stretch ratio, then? 1.04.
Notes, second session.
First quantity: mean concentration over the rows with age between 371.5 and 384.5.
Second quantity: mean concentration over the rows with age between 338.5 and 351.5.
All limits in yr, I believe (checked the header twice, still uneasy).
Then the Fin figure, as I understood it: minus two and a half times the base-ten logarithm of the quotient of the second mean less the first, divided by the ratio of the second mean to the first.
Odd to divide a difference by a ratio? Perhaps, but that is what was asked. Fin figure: -1.0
